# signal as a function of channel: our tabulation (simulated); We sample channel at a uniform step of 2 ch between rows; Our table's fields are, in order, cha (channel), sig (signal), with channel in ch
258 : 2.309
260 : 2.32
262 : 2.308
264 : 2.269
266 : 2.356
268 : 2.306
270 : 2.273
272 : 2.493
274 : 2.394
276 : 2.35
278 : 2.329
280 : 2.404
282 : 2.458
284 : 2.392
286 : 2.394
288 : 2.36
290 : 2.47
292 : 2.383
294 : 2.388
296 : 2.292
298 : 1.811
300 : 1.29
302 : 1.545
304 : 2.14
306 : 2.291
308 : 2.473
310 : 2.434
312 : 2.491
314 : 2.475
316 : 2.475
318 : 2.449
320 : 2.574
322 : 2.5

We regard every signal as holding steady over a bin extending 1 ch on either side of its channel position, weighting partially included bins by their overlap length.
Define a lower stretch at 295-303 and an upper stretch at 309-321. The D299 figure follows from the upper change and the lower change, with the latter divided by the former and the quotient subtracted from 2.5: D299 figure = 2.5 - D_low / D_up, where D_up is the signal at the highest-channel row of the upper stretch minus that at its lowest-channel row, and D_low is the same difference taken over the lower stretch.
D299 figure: 7.84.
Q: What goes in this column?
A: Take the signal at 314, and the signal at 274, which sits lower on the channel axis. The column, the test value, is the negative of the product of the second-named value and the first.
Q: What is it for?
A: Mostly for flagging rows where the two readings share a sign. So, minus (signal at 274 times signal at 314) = -5.9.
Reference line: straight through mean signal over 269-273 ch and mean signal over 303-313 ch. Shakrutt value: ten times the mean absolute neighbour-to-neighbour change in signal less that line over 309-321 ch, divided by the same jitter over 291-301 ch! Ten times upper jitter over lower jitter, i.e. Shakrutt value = 2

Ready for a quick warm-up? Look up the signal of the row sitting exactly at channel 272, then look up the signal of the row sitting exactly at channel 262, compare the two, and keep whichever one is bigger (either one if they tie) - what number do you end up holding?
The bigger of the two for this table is 2.49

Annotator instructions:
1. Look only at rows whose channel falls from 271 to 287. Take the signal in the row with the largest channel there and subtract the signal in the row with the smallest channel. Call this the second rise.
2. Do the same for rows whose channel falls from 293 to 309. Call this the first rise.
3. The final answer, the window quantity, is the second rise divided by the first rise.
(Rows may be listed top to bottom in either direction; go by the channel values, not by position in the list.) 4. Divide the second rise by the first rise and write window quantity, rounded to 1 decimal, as -1.2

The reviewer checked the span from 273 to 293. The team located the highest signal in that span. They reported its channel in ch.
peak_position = 290 ch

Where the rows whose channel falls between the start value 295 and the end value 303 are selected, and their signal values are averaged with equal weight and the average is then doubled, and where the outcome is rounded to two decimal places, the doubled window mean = 3.47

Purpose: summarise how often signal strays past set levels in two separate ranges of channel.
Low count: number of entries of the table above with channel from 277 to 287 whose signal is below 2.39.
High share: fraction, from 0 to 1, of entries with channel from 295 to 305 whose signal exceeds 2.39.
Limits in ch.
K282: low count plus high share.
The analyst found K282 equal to 1.0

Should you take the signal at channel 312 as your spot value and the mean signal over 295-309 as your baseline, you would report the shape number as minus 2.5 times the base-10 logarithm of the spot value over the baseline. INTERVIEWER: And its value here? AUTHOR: -0.25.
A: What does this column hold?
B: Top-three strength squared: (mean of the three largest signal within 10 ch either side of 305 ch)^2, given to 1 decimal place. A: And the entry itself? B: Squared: 6.1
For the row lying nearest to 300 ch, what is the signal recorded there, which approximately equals 1.29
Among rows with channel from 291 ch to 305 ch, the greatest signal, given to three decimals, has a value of 2.388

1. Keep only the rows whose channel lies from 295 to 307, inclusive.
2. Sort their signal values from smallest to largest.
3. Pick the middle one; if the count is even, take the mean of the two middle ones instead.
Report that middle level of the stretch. 1.98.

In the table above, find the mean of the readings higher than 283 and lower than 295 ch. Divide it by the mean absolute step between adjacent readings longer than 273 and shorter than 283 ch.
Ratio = 49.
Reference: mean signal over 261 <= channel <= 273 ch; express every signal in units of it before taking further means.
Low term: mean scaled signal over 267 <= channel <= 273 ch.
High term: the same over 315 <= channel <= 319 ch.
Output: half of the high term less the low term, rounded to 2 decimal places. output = 0.02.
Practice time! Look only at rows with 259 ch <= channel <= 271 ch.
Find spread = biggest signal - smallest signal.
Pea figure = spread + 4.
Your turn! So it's 4.09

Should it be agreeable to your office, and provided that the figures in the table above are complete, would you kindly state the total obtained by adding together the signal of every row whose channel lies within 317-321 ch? 5.02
